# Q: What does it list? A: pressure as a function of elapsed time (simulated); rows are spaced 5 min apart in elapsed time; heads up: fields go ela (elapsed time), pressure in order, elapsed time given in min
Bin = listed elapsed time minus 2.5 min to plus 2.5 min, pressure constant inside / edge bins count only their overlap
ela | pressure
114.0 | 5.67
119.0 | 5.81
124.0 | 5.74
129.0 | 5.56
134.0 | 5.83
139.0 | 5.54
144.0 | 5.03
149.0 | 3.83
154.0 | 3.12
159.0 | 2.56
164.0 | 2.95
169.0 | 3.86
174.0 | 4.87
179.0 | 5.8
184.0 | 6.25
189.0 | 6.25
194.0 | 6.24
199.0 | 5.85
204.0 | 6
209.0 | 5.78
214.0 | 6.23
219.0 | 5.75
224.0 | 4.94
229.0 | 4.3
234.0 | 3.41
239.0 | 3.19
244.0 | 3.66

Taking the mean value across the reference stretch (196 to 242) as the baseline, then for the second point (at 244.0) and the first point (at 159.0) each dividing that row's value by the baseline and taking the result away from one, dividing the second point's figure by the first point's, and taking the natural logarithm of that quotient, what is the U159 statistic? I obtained -0.6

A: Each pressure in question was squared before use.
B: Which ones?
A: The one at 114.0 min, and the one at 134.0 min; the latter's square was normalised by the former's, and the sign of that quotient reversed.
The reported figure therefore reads -1.1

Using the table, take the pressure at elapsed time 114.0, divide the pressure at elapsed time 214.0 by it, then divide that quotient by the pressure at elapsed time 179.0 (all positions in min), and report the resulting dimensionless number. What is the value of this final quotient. 0.19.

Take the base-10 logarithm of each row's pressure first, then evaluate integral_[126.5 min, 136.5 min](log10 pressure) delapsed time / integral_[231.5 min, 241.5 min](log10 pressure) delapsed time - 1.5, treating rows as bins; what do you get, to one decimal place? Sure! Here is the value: 0.0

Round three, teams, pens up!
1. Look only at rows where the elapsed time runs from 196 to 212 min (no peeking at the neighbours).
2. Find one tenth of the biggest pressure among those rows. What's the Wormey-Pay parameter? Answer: 0.60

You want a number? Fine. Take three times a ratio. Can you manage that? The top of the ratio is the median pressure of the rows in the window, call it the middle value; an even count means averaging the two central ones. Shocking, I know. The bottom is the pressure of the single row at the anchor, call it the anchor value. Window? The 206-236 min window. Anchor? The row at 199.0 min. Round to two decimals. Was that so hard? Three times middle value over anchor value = 2.74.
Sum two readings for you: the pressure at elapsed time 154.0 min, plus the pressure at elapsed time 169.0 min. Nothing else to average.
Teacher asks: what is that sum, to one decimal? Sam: 7.0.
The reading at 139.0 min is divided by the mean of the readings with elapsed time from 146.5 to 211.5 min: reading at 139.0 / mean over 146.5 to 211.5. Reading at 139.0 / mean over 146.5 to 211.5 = 1.14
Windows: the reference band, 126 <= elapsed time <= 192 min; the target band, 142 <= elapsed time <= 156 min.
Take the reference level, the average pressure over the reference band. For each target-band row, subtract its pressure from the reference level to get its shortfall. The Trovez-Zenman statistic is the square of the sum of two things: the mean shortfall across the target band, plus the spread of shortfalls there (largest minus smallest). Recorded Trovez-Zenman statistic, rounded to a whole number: 7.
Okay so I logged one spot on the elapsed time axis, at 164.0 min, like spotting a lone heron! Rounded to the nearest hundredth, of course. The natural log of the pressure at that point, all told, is 1.08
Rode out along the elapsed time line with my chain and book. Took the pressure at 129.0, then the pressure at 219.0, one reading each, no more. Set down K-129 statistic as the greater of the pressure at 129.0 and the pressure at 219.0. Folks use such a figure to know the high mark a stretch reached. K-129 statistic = 5.75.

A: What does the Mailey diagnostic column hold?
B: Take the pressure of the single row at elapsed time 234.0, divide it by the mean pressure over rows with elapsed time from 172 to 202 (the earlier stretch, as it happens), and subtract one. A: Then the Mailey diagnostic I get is -0.4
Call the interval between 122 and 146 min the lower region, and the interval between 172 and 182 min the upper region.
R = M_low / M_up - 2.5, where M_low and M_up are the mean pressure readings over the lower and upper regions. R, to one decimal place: -1.5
